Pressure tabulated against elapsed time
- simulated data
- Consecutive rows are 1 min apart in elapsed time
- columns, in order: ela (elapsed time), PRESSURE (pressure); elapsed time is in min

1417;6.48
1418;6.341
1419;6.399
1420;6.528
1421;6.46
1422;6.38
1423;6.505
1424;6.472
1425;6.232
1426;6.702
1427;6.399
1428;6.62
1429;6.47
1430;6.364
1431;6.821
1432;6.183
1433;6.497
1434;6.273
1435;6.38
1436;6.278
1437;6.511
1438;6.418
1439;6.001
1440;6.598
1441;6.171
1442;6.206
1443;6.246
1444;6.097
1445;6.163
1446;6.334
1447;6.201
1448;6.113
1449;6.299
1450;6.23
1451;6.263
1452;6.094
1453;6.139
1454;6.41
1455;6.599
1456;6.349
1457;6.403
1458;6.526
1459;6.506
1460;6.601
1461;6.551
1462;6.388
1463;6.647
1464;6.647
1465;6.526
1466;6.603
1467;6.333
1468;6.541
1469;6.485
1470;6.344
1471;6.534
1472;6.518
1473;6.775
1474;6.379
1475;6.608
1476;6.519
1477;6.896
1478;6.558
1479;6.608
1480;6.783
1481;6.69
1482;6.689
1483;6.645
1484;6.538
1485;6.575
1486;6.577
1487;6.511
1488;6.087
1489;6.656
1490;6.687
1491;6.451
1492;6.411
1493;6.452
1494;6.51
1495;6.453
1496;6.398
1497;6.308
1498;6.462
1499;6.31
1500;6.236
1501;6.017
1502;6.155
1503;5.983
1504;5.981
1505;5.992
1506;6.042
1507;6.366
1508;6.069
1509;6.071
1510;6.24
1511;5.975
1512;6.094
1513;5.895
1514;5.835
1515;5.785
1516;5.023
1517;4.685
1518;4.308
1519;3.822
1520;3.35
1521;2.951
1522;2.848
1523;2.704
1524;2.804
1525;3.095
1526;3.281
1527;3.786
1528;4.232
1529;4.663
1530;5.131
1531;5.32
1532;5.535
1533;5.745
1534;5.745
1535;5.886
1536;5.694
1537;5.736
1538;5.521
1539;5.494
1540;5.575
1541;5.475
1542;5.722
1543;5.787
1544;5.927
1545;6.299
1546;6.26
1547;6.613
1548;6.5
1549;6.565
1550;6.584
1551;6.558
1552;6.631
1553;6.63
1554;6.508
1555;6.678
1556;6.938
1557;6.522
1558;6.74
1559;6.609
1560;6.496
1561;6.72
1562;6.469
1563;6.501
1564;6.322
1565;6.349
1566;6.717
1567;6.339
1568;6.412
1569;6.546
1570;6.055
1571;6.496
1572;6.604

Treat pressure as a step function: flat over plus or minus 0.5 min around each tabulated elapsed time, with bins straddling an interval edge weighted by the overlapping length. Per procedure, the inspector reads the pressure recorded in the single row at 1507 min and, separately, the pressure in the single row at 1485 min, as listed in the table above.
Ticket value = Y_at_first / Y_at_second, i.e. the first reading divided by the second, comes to 0.97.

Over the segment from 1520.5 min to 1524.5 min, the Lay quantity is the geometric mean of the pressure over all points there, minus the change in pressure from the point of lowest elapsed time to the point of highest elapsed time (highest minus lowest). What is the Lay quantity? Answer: 3.0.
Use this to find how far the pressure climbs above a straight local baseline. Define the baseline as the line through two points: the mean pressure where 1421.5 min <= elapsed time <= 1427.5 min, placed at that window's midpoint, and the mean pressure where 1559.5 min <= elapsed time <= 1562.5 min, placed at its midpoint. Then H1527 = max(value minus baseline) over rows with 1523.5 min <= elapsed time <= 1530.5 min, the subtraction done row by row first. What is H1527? -1.4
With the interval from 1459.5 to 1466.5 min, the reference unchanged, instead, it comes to 0.2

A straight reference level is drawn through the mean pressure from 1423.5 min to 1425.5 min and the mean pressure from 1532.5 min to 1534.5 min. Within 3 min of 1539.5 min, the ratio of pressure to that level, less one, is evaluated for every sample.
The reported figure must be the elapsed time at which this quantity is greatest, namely 1542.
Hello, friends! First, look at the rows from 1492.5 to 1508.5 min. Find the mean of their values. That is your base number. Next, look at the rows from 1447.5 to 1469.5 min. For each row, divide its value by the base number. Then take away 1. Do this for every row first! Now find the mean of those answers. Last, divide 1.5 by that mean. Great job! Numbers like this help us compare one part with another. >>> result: 50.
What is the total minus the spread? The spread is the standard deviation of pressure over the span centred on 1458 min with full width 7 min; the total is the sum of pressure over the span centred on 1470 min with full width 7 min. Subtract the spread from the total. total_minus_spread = 45.4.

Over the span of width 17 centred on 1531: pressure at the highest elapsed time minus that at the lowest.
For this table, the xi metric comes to 2.8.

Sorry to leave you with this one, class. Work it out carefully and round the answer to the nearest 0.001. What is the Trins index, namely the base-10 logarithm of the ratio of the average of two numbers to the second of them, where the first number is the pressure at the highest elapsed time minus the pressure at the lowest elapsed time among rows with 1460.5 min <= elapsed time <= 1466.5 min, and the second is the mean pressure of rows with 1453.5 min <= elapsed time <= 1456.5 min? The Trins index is -0.298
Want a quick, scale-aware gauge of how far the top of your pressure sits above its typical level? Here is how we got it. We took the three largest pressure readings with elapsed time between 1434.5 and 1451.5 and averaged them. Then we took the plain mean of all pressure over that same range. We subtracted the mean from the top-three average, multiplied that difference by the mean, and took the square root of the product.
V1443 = 1.2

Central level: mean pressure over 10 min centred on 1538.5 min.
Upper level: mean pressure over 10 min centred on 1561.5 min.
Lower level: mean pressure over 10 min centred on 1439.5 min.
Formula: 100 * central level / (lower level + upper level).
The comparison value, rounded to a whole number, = 44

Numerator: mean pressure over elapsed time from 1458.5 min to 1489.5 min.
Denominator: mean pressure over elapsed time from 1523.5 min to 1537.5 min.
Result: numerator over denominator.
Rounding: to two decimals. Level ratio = 1.38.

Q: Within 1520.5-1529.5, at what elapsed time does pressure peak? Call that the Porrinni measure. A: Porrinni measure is 1529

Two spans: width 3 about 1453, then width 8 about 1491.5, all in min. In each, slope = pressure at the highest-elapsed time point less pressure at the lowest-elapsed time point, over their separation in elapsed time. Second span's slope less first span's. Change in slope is -0.11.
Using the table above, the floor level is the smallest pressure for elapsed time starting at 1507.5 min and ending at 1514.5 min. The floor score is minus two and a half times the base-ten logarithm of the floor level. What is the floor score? -1.92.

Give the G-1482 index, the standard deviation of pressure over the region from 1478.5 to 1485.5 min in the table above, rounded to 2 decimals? 0.08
